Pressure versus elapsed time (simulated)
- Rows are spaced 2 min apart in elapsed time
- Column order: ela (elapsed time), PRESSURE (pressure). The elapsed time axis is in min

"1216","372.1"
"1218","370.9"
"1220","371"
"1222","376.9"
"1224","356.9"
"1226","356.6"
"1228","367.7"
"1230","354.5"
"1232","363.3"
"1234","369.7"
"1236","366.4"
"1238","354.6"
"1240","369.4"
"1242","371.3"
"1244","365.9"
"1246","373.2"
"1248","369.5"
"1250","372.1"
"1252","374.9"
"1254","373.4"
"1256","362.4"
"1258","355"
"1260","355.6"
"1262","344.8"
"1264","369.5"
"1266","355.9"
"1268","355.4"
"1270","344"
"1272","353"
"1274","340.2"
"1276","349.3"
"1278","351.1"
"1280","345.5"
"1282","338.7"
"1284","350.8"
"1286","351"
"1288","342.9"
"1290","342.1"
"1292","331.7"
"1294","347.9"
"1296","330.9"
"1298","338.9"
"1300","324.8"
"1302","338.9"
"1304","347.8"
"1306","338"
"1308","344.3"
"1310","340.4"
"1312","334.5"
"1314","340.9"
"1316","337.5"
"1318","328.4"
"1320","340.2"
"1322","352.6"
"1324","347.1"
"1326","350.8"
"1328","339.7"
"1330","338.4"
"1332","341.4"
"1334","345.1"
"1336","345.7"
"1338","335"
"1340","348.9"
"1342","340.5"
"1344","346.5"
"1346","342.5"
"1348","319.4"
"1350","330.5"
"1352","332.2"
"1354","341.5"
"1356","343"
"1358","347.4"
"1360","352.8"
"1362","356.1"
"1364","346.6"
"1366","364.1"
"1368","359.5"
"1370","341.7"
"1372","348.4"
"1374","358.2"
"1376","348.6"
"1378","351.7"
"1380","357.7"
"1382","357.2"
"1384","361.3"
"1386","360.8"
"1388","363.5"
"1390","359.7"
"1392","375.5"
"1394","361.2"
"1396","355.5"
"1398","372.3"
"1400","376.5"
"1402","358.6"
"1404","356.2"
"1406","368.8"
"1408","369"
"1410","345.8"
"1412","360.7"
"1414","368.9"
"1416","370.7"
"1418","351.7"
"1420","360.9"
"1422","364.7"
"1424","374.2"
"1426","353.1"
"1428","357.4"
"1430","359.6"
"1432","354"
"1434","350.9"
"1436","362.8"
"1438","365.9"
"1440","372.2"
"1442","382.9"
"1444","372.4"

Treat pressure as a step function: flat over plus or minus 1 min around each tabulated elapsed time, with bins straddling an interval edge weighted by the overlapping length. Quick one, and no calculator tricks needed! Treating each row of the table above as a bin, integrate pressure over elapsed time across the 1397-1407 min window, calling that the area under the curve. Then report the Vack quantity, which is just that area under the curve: 3665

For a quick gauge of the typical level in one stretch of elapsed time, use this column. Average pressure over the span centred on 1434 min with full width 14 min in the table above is 360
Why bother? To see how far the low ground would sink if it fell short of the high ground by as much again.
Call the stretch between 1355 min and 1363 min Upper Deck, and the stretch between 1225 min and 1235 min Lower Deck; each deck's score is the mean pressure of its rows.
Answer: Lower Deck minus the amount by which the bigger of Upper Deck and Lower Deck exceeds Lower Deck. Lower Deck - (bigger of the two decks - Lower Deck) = 362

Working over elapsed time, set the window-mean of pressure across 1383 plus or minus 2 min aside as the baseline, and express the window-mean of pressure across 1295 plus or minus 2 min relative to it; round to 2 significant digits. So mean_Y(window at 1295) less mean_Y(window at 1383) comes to -20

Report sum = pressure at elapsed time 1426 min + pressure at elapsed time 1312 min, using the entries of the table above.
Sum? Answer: 688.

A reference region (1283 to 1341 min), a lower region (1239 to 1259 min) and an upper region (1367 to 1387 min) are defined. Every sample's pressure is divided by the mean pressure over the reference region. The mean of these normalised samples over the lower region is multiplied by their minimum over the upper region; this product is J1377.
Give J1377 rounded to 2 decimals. 1.08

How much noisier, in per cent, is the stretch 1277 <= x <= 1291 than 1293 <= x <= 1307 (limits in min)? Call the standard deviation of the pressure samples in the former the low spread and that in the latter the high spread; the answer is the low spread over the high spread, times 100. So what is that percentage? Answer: 60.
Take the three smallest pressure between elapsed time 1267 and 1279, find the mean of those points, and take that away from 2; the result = -342.5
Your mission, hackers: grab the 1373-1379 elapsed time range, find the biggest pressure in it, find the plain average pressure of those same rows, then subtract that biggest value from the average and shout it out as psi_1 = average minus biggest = -5.4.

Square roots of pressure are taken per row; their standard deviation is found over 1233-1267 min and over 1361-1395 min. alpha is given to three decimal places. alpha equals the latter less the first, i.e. -0.017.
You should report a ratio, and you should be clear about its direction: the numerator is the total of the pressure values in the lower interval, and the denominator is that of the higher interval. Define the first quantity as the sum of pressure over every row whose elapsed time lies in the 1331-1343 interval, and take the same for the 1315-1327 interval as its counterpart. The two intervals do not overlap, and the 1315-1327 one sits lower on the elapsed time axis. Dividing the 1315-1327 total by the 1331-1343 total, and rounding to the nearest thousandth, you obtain 1.000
